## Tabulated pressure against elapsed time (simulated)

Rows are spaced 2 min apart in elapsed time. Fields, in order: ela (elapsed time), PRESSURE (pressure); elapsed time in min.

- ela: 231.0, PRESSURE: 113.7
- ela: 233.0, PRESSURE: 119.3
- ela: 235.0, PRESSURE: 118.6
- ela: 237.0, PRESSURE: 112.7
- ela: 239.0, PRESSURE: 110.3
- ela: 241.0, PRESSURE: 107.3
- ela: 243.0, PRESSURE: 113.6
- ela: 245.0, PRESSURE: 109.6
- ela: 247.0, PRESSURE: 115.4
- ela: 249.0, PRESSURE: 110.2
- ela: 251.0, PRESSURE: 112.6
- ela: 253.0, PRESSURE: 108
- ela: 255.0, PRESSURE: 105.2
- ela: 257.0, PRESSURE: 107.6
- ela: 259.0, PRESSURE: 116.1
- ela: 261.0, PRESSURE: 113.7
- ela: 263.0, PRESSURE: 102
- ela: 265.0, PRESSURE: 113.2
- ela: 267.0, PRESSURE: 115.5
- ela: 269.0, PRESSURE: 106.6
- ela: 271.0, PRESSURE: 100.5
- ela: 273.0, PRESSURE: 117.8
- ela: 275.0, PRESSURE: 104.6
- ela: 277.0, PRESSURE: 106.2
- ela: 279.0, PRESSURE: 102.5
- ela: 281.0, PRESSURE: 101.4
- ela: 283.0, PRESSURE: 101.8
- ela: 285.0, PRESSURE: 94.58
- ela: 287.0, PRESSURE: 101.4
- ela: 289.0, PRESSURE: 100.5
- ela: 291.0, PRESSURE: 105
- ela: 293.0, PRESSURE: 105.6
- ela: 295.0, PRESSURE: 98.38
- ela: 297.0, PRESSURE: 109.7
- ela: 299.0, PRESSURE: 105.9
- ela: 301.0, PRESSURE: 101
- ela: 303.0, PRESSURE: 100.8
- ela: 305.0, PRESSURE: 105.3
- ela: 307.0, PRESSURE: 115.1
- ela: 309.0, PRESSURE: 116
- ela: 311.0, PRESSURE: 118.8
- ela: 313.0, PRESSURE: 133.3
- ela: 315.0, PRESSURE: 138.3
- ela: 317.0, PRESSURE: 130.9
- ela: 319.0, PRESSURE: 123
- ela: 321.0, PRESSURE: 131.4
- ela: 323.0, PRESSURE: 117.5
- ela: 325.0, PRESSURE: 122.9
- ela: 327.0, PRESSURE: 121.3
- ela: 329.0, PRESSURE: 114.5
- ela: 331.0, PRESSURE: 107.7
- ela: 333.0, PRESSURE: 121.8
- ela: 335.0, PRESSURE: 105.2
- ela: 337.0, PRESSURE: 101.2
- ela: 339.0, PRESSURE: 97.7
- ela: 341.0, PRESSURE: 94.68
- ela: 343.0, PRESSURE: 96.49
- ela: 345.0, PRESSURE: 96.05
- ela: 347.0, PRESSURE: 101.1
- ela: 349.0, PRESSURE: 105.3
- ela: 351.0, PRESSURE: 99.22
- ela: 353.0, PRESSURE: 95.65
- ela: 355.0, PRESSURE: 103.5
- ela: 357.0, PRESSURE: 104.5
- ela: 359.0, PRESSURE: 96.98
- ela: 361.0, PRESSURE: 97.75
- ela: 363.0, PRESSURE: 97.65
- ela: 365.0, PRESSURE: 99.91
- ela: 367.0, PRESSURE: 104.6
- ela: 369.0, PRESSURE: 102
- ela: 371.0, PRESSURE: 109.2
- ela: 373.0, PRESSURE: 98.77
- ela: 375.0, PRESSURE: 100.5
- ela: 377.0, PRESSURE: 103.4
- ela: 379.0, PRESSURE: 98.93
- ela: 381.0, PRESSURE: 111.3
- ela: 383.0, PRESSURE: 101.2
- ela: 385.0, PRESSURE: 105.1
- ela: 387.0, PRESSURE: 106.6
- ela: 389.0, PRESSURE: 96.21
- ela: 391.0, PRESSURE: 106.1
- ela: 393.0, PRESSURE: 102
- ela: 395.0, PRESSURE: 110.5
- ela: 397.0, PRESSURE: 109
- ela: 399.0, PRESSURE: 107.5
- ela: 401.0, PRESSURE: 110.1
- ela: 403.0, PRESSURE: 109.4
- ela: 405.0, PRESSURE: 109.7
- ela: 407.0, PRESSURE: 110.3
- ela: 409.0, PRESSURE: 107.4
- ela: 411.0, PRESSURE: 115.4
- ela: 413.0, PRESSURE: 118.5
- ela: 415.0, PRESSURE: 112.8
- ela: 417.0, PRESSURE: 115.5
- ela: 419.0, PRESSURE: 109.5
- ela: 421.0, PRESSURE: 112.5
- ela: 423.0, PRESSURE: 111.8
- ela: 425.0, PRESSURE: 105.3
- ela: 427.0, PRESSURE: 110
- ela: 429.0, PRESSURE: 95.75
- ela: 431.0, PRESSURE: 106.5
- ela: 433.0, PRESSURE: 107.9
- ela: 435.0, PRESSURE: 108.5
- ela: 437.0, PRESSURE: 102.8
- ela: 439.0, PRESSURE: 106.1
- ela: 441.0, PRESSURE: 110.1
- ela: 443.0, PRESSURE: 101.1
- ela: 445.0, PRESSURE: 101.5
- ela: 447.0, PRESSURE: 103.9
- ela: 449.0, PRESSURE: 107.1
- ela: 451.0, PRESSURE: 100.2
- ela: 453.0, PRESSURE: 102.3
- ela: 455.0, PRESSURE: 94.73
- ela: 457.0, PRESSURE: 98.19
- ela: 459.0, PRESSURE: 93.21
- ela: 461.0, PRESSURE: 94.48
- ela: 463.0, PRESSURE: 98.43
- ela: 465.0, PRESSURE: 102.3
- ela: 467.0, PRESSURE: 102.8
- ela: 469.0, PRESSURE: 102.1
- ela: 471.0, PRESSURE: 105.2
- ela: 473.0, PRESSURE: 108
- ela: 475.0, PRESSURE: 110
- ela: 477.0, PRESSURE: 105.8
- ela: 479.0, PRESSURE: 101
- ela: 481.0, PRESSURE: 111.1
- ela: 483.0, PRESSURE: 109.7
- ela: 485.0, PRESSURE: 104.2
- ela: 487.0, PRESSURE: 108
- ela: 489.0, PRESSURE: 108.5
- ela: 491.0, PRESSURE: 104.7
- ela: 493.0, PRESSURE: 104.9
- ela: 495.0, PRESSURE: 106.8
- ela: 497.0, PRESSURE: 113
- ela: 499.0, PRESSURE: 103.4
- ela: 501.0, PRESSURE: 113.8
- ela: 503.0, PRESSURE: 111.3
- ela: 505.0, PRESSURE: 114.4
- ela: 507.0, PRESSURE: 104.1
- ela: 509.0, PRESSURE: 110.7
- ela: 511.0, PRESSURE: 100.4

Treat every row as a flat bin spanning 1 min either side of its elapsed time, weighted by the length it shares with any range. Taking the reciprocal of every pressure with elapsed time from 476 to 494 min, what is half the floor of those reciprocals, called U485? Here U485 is 0.0045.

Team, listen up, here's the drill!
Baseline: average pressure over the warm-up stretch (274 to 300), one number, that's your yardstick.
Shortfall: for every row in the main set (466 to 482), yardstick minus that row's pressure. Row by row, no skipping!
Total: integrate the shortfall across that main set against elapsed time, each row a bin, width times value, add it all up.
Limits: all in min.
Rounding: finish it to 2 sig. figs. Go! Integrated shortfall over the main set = -46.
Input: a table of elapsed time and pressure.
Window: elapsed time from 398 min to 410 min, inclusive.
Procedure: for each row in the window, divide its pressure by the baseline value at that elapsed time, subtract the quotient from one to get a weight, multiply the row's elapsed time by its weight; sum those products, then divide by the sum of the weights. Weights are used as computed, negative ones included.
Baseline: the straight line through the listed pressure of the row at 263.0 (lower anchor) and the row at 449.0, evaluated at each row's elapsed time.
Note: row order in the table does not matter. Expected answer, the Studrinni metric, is 403.9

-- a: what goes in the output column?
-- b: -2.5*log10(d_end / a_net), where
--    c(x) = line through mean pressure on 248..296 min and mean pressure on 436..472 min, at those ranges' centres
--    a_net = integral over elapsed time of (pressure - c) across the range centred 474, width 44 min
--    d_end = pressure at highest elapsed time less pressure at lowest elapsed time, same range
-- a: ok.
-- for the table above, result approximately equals 3.5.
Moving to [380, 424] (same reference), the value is 6.8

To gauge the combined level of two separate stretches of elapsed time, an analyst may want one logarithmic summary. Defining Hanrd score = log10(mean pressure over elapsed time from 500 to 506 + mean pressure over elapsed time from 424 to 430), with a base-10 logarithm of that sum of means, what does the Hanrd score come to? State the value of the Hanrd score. 2.34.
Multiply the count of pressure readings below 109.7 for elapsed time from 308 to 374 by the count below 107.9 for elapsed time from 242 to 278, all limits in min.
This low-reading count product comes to 147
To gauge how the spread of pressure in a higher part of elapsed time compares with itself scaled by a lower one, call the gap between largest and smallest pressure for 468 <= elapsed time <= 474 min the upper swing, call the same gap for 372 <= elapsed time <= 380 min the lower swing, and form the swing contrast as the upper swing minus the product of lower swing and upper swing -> -21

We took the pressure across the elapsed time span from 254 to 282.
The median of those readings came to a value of 106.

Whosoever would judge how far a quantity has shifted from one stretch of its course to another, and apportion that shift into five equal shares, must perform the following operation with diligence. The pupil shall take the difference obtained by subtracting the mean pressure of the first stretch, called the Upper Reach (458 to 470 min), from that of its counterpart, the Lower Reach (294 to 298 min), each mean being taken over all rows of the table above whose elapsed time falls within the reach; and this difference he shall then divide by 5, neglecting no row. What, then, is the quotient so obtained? 1.0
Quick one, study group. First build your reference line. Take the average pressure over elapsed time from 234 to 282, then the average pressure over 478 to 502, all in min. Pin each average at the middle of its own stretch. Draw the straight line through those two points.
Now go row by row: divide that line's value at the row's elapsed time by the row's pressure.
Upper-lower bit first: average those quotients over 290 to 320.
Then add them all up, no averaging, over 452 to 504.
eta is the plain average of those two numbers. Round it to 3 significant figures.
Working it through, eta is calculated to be 13.9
